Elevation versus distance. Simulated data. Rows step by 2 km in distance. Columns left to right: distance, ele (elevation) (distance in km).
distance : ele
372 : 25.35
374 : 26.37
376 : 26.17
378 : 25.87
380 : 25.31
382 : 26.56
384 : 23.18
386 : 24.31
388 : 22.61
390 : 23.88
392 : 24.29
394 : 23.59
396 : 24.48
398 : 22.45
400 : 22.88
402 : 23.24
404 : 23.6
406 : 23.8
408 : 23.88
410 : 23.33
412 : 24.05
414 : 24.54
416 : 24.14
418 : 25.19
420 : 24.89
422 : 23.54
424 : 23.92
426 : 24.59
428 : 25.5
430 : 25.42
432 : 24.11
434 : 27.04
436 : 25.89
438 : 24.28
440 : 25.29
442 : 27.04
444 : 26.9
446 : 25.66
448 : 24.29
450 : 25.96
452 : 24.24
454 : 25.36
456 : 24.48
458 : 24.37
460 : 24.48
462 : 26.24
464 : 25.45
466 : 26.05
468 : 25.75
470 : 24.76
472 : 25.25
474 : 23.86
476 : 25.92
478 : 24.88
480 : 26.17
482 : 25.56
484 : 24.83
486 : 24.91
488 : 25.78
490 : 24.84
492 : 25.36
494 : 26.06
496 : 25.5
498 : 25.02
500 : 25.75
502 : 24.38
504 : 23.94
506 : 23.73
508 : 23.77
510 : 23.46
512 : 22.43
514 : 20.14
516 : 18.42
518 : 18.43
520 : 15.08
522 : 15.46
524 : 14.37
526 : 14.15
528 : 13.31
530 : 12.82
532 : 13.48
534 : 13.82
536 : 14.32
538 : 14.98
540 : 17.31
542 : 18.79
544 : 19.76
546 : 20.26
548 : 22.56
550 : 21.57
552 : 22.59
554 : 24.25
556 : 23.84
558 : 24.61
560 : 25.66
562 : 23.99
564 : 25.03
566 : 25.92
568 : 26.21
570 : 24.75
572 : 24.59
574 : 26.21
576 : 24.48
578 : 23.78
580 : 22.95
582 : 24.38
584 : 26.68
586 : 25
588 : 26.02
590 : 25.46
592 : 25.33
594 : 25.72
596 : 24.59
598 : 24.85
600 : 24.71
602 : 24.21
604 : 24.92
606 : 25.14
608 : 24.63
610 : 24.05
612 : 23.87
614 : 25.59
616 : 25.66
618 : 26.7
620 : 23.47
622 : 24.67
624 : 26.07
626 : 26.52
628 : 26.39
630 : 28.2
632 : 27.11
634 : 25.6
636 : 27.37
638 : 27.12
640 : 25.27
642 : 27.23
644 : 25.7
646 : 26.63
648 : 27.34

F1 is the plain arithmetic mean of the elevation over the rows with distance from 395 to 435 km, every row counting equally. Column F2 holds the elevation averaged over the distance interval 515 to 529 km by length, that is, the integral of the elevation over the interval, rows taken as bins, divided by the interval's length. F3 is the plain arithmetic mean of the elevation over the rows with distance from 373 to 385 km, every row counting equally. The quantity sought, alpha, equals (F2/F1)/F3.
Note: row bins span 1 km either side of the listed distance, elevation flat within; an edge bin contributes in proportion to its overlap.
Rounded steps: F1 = 24.23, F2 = 15.6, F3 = 25.6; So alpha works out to 0.025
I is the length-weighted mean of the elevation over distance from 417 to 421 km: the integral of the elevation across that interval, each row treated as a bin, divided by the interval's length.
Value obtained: 25.0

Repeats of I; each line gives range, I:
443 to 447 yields 26.3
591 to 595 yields 25.5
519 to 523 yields 15.3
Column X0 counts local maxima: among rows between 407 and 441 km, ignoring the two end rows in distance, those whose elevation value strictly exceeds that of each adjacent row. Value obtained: 4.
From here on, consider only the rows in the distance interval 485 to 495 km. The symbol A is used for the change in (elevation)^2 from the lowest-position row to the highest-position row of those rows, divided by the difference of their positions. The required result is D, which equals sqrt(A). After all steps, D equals 2.71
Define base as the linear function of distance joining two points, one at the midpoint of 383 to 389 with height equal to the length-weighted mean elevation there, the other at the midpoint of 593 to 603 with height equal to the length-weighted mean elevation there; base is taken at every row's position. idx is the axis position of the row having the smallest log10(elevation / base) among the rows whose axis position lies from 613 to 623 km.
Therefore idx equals 620 km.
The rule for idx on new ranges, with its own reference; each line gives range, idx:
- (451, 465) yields 452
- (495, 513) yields 512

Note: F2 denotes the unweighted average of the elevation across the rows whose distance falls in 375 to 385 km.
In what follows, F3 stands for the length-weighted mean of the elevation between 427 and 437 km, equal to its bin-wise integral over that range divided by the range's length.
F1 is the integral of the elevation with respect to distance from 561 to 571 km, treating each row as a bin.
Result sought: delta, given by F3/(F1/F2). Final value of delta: 2.58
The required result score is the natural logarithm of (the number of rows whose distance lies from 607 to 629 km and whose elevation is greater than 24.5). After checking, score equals 2.1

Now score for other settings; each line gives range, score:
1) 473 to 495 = 2.3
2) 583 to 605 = 2.3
